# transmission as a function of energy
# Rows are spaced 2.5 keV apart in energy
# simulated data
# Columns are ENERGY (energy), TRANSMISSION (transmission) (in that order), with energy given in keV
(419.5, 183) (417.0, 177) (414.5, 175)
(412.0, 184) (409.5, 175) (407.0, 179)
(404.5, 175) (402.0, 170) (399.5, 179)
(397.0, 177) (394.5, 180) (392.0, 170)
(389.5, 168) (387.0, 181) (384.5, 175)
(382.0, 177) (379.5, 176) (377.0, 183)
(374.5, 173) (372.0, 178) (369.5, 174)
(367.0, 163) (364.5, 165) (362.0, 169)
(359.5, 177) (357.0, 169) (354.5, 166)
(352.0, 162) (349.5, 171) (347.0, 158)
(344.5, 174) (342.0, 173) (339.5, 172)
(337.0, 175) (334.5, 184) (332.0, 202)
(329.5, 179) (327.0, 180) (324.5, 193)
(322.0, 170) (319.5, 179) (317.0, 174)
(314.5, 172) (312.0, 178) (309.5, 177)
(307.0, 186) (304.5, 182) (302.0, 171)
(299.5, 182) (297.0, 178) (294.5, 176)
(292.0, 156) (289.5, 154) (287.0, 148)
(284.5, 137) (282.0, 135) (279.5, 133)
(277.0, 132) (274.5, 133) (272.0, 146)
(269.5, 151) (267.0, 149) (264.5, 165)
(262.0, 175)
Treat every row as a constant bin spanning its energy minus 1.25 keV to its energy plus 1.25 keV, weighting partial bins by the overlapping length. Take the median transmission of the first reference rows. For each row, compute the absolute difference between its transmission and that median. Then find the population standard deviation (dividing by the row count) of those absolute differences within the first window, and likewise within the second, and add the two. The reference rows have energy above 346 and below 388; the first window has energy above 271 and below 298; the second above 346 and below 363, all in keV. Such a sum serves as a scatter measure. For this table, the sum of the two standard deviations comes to 18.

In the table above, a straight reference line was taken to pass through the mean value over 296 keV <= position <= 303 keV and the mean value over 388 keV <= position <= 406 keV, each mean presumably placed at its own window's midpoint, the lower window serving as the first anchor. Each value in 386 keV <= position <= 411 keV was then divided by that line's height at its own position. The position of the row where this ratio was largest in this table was 387.0 keV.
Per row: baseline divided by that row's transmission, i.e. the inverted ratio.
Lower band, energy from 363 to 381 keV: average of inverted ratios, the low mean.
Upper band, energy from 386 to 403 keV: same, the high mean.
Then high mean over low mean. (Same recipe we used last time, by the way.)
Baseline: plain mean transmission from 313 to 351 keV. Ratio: 0.99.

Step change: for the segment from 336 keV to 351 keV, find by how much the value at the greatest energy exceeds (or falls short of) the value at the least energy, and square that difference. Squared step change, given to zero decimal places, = 16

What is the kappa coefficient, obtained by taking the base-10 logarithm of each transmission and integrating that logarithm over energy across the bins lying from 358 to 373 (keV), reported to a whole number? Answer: 33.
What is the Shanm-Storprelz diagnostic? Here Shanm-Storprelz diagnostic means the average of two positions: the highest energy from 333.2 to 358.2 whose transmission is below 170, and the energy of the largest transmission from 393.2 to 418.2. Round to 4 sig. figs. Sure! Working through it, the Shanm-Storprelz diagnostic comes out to 384.5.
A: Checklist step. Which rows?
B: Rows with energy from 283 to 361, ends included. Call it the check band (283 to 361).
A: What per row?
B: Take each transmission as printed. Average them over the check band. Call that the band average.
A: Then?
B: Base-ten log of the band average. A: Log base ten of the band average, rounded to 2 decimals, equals 2.24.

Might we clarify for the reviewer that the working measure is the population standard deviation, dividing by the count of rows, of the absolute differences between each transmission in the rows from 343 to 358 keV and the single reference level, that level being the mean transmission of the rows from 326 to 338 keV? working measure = 5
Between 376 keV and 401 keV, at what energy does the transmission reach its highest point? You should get 377.0 keV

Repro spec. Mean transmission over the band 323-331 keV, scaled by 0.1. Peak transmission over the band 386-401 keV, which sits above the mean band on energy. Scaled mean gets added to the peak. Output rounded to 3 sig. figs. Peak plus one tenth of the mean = 199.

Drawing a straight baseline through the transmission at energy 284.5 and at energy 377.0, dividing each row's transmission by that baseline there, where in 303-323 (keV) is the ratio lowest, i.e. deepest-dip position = 322.0 keV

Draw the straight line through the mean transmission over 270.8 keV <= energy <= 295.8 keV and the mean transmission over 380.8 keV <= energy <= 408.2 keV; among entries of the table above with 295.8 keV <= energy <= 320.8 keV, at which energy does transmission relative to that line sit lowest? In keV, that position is 314.5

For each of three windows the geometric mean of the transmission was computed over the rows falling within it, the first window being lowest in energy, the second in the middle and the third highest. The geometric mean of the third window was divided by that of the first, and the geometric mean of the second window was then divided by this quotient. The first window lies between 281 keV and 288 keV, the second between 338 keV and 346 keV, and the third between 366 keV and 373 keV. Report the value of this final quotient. 141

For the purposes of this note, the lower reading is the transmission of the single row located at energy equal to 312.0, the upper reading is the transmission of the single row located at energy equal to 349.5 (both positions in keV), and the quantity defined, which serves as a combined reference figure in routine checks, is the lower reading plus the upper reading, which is 349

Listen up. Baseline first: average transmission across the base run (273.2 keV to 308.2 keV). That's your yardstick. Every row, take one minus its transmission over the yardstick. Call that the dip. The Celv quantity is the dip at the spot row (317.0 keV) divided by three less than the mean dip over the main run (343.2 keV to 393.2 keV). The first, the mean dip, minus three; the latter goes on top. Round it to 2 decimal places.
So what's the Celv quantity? 0.03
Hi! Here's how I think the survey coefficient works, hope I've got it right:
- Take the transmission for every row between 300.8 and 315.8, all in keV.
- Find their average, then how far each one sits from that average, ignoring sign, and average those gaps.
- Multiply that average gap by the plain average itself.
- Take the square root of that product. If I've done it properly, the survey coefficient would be 28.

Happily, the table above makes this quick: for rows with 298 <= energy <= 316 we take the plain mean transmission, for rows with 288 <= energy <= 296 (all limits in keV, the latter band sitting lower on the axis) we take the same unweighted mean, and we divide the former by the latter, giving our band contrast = 1.10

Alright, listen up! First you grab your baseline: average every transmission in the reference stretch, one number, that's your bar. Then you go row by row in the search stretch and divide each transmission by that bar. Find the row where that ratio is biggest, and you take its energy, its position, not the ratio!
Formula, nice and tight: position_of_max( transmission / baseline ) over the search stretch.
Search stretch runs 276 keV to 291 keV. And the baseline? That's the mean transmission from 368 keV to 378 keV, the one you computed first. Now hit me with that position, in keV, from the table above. 289.5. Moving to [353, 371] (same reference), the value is 359.5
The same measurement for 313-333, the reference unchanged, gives 332.0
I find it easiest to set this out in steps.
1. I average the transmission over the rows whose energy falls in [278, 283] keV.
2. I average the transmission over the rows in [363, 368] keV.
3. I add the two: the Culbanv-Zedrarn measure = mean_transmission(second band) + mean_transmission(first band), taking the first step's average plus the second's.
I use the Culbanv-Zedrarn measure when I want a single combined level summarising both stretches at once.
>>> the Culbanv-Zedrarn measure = 298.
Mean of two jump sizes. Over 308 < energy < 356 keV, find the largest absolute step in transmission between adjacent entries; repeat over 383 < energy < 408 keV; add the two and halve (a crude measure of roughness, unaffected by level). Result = 18.0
